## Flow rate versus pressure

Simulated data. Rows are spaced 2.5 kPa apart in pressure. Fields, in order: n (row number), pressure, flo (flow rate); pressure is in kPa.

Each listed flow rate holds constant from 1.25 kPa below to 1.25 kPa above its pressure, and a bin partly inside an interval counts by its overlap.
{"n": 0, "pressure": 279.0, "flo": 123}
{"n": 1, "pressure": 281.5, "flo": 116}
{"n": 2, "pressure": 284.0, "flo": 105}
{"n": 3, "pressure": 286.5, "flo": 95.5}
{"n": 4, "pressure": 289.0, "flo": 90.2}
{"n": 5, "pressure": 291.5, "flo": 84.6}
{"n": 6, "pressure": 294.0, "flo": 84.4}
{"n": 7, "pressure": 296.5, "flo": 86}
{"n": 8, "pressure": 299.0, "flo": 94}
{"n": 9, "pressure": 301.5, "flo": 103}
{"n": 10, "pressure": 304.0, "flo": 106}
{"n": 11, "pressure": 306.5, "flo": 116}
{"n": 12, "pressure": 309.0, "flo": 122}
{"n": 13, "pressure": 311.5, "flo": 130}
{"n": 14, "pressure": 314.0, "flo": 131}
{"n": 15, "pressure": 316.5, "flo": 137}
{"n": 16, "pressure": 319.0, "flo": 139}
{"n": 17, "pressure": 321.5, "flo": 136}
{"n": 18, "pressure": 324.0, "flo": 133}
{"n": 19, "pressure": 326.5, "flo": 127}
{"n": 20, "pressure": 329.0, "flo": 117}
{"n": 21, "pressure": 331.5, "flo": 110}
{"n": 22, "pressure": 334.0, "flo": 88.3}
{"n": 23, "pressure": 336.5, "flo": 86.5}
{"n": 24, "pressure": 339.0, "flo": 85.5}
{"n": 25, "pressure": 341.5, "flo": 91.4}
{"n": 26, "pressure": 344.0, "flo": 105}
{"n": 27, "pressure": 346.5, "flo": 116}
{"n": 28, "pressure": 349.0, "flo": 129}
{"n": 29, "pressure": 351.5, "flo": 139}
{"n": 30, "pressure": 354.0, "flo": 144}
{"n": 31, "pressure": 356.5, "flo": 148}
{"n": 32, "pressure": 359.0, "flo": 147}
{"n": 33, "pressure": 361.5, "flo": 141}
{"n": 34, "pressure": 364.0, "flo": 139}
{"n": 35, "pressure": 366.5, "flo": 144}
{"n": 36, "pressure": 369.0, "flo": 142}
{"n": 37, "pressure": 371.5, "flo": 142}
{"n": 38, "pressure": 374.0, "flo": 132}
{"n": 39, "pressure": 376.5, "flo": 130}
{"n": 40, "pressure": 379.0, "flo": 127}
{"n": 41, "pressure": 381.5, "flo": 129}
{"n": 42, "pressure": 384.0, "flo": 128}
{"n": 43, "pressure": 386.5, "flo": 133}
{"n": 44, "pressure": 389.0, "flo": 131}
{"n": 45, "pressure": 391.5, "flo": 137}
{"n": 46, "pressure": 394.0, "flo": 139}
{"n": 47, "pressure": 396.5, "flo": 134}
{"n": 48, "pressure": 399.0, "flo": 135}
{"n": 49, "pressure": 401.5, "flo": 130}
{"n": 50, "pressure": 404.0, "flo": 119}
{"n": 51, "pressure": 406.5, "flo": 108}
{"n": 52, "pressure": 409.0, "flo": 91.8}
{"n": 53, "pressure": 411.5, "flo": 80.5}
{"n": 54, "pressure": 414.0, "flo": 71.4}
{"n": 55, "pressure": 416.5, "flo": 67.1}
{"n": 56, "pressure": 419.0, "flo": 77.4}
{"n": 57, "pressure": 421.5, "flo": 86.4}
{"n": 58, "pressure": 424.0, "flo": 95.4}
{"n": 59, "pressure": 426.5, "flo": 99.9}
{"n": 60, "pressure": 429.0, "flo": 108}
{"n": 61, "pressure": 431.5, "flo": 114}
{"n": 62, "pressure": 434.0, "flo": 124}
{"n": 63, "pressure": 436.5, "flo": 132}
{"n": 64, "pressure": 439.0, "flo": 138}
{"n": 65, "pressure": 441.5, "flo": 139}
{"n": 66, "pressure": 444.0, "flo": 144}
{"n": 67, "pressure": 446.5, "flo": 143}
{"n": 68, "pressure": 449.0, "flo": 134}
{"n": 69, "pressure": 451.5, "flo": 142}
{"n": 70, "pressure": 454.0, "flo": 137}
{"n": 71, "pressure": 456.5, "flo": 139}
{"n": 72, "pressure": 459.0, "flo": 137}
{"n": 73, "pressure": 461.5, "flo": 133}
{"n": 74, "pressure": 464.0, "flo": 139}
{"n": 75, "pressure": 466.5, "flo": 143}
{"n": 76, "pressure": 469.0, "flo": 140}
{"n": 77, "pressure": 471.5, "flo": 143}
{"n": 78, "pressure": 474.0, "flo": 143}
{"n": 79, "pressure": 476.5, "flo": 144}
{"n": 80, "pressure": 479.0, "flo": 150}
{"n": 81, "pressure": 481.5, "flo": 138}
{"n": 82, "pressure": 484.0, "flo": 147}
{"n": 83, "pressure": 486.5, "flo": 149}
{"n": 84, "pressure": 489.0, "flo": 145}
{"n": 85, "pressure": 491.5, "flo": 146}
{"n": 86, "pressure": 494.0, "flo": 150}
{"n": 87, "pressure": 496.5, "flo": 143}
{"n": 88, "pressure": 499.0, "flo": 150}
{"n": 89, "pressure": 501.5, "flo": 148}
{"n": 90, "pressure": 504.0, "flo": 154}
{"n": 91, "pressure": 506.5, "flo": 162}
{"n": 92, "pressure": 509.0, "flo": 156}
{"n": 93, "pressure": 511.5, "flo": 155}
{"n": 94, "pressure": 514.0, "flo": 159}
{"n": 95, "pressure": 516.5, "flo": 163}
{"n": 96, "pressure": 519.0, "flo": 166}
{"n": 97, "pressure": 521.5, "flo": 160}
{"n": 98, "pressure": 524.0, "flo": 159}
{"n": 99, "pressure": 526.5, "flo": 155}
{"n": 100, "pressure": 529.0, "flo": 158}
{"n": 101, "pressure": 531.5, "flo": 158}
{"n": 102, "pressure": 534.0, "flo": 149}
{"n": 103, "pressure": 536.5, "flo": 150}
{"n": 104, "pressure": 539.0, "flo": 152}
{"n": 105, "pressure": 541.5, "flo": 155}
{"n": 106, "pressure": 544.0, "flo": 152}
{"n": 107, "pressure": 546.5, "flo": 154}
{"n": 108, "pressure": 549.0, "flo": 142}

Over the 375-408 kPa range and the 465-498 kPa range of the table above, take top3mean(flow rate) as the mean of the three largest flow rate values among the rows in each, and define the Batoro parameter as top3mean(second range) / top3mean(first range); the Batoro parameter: 1.09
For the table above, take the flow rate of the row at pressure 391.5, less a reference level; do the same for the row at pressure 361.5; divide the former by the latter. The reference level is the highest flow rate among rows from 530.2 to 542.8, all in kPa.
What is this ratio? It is 1.2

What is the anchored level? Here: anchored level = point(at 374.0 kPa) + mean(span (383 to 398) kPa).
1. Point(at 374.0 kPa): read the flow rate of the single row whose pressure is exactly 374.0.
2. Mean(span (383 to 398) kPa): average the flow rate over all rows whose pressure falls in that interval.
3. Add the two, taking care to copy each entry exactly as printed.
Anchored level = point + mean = 266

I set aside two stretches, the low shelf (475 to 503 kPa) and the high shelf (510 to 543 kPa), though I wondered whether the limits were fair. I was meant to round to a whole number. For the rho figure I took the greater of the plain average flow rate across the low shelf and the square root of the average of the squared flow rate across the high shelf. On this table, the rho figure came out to 157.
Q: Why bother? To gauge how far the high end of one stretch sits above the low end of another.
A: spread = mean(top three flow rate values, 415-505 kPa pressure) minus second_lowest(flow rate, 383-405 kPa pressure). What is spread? 23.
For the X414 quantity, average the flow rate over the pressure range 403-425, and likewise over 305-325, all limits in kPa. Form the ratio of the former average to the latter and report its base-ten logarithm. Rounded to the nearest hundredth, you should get -0.17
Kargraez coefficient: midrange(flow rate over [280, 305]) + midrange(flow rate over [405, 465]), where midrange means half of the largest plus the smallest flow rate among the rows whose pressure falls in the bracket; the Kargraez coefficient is 206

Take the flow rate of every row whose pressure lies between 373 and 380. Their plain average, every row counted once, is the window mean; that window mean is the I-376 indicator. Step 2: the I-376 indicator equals 129.7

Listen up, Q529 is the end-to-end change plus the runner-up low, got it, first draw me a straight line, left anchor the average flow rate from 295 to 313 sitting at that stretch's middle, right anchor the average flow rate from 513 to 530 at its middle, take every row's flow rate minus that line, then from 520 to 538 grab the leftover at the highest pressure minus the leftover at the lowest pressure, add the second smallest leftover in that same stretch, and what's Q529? -27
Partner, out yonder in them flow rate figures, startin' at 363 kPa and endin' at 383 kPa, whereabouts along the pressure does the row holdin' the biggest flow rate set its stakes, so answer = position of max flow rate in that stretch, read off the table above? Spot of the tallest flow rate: 366.5 kPa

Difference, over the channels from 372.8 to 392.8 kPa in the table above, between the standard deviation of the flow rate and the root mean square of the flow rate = -128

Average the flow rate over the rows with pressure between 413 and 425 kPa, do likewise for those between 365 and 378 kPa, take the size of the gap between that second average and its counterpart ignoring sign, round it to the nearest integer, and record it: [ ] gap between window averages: 58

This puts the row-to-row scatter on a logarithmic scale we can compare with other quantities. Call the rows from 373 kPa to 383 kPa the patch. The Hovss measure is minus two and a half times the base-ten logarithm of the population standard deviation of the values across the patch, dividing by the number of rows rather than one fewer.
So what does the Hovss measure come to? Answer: -0.64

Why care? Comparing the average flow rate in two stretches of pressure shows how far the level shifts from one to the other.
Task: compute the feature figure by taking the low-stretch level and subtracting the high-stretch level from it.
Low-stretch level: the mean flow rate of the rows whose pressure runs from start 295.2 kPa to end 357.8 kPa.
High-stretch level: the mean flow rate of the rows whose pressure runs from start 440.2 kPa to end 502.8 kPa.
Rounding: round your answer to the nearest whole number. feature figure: -26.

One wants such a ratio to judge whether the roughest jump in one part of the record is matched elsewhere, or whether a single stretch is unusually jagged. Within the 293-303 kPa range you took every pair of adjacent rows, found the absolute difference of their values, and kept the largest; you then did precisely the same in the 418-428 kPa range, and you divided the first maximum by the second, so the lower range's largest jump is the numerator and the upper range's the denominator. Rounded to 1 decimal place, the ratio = 1.0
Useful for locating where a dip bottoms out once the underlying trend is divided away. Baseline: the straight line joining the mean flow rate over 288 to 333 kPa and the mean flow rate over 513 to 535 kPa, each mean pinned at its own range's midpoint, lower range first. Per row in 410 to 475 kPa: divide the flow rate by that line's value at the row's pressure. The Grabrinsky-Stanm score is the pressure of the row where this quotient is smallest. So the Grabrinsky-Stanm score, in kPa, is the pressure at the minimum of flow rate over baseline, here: 416.5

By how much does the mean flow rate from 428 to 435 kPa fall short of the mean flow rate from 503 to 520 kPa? 44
